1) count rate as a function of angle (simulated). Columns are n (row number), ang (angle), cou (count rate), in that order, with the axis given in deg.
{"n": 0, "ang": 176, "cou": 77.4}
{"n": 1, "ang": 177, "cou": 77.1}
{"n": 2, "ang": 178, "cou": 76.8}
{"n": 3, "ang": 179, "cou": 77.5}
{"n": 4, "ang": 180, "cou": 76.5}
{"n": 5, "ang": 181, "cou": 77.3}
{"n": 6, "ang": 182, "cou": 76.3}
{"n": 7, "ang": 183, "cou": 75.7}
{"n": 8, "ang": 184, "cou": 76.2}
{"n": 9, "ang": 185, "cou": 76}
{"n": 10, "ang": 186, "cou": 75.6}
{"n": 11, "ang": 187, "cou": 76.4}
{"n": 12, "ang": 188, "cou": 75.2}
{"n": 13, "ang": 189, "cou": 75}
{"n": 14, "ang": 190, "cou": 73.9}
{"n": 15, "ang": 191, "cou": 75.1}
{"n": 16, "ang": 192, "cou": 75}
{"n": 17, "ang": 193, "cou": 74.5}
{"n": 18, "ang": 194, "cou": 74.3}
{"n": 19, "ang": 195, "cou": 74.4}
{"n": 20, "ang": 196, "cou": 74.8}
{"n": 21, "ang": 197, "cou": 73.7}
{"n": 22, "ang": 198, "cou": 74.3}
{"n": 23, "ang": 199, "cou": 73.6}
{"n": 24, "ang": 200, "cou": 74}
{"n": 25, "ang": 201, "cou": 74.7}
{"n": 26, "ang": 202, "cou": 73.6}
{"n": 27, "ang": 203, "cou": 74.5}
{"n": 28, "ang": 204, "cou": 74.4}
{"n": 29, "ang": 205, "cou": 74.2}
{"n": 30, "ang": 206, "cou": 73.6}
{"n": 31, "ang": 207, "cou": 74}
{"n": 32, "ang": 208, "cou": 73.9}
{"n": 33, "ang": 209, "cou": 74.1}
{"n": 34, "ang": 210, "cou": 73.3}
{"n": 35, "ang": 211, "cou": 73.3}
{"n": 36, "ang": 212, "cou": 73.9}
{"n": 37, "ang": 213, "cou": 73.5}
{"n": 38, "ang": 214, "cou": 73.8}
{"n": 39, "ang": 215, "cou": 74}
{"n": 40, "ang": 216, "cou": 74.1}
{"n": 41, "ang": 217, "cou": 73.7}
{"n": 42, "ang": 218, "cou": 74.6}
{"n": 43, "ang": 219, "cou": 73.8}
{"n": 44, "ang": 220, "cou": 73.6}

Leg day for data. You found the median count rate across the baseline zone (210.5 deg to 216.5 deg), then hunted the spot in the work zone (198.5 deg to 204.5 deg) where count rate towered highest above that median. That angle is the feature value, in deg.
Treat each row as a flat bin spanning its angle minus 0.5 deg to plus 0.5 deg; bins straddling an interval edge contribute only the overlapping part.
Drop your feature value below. 201 deg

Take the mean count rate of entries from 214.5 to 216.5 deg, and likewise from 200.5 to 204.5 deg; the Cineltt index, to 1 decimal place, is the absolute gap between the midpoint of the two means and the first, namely 0.1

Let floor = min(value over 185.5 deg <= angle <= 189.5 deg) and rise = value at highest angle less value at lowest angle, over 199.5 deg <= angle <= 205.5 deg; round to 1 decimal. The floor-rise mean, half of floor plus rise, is 37.6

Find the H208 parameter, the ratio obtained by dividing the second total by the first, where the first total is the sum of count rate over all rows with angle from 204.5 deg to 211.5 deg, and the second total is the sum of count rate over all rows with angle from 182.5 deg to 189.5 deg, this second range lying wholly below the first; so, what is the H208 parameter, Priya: 1.03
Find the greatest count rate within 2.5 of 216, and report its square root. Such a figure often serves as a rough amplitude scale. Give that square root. 8.64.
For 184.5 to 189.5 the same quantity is 8.74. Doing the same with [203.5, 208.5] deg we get 8.63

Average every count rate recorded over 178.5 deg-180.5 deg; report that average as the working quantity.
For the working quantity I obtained 77.0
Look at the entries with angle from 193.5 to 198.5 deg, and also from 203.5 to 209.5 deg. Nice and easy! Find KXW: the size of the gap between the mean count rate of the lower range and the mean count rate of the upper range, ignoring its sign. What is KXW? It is 0.3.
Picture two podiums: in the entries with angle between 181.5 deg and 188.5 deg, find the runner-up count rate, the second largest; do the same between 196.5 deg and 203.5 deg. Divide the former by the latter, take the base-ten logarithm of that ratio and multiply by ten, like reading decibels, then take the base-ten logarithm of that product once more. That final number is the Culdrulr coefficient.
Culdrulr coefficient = -1.0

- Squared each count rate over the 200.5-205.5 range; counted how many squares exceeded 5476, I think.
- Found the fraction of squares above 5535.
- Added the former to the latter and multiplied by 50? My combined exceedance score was 230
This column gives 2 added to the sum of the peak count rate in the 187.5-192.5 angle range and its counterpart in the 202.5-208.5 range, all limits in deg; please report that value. 152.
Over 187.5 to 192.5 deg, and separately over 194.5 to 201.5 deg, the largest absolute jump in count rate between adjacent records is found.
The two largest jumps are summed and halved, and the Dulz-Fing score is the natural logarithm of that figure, 0.14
